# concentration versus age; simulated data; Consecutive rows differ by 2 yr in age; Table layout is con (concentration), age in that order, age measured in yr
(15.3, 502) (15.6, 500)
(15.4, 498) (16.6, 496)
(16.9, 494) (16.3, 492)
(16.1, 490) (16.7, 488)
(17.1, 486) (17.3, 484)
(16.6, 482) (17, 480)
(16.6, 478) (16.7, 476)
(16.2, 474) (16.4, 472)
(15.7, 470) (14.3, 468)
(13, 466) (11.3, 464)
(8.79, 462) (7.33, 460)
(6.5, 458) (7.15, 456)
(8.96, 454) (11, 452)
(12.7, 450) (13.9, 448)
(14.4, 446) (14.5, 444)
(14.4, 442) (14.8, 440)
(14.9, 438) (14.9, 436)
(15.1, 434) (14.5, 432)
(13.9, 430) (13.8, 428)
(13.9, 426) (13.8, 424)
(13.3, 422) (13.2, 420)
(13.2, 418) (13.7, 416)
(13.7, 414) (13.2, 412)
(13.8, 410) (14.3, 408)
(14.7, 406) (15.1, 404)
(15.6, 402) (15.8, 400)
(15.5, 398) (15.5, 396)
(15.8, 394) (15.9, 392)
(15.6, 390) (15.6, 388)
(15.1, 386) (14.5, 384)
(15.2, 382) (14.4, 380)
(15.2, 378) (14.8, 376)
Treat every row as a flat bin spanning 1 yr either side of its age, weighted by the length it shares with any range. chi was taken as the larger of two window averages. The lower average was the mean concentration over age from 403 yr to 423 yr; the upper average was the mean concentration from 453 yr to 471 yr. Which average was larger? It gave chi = 13.8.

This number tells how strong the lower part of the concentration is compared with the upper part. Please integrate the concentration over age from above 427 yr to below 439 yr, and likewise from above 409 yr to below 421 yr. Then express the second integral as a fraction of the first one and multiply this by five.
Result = 4.6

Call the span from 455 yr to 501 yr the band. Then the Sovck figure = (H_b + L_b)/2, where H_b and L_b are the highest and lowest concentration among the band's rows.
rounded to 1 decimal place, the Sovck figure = 11.9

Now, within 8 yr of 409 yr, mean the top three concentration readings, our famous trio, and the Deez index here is 15.1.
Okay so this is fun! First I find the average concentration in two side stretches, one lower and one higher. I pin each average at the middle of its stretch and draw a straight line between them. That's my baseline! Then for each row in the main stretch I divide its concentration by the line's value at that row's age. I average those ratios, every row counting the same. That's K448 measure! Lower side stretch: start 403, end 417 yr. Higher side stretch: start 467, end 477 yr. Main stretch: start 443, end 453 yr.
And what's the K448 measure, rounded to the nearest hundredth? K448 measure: 0.88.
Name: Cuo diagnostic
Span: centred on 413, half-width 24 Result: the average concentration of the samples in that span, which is 14.5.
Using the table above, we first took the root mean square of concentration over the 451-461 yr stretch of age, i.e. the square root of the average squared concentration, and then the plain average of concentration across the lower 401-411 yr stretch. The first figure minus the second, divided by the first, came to -0.8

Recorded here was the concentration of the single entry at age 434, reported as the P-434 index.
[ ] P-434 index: 15.1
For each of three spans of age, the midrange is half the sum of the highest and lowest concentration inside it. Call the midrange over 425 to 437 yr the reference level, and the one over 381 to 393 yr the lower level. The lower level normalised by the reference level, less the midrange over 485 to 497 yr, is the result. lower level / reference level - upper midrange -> -16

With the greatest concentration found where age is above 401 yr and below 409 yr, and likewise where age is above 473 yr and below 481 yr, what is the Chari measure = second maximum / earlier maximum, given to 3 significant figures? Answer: 1.09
